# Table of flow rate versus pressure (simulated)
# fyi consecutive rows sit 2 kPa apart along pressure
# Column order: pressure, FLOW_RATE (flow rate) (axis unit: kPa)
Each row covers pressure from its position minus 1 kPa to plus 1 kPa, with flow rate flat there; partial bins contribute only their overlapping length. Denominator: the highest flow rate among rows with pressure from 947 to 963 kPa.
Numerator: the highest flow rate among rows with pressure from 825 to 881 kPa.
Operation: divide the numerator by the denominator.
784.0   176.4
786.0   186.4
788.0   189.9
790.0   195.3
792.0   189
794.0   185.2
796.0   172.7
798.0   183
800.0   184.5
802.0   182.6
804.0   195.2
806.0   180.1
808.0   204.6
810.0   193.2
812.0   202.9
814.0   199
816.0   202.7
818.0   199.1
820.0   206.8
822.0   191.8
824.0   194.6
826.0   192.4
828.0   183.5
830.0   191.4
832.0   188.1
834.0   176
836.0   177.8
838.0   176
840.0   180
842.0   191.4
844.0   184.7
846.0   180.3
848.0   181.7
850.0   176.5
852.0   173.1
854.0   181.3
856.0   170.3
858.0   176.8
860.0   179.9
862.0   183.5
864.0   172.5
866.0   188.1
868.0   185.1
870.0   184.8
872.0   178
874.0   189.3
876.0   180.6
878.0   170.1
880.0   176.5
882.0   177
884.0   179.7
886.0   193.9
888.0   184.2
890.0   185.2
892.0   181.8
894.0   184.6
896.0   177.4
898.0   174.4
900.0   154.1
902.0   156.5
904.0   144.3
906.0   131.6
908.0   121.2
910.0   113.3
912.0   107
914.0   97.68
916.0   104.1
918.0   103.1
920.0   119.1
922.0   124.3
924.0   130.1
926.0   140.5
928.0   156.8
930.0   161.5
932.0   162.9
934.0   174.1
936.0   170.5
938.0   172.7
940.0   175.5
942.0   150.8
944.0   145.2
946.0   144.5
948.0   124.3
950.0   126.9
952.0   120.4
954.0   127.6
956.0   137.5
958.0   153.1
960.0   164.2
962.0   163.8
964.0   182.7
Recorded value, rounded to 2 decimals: 1.17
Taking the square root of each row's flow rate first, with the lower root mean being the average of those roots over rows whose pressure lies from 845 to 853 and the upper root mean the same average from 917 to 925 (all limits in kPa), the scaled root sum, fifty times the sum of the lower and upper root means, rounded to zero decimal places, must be 1212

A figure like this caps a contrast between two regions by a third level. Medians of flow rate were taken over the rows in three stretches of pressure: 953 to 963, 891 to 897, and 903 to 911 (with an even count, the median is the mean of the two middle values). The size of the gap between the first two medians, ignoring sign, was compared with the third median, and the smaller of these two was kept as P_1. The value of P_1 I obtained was 29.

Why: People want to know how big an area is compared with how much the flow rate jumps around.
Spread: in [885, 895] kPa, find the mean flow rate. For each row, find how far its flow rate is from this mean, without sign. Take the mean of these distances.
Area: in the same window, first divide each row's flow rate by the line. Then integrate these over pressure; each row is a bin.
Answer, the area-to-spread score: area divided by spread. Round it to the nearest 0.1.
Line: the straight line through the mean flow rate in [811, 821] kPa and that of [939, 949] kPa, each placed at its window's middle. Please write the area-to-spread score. 3.4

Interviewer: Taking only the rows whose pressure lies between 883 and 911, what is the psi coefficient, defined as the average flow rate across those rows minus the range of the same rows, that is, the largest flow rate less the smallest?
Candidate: 82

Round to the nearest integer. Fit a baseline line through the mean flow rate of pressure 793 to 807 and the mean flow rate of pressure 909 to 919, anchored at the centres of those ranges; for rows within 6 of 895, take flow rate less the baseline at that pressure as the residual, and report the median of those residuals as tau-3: 61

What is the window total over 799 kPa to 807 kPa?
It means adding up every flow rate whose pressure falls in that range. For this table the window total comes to 742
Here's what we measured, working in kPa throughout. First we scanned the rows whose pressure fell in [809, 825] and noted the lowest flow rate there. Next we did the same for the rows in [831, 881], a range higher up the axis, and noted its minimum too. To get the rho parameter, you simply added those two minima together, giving 362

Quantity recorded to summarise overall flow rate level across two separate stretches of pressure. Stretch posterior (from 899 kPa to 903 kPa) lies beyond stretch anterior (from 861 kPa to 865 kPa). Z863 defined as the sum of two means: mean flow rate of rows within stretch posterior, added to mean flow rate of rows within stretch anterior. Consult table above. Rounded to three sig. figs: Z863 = 333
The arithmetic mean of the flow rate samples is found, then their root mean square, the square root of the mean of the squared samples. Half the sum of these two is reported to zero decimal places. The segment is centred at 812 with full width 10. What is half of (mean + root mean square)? 201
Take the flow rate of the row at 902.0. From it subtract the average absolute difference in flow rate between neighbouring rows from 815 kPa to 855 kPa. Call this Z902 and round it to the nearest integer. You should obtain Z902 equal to 151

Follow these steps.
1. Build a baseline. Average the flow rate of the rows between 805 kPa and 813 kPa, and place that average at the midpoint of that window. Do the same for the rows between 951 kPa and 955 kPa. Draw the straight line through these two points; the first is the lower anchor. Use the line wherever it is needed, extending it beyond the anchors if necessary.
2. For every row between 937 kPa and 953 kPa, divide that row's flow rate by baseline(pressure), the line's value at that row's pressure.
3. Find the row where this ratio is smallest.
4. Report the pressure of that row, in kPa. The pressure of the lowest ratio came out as 952.0 kPa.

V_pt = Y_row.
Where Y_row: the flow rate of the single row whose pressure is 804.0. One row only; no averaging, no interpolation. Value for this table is 195.2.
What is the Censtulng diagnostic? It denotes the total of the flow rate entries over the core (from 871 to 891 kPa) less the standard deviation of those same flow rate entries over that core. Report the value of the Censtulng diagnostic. 1808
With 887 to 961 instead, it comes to 5377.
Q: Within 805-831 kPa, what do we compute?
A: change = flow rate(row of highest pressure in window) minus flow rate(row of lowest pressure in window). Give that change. 11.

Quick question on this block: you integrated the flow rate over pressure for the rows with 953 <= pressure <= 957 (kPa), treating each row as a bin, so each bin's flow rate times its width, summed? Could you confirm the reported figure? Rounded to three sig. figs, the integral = 530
